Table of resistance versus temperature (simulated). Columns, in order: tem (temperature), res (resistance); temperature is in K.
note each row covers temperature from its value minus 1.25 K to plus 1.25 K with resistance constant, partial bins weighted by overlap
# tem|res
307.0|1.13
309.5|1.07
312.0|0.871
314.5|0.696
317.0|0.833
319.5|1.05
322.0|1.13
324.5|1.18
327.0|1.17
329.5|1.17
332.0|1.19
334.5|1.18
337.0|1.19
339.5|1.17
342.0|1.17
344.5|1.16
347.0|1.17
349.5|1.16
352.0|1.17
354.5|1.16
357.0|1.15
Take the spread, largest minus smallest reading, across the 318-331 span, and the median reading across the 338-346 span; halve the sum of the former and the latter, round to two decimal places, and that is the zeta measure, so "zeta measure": 0.65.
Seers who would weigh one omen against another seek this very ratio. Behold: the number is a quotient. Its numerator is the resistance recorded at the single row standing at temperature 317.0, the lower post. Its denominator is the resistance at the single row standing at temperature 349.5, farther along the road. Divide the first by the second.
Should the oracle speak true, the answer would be 0.72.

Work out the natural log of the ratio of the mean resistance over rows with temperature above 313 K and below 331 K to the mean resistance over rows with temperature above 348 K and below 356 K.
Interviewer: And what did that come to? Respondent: -0.119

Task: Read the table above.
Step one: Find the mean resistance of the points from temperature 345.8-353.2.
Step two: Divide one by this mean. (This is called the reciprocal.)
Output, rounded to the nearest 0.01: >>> 0.86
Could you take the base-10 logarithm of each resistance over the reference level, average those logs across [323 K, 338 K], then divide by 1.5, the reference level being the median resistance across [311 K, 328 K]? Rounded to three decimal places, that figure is 0.034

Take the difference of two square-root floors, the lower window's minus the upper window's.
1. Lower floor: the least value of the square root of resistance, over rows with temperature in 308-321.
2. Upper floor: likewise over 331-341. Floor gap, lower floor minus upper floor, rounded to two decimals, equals -0.25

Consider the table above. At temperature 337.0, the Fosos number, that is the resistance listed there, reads 1.19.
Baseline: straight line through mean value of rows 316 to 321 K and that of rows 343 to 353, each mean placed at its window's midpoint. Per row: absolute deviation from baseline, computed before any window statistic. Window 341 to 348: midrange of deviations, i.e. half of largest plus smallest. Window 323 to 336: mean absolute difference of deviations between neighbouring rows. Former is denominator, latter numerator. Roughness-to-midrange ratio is 0.6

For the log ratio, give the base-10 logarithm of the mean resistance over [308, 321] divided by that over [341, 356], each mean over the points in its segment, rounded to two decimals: -0.11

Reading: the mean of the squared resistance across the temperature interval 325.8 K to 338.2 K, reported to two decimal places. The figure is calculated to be 1.39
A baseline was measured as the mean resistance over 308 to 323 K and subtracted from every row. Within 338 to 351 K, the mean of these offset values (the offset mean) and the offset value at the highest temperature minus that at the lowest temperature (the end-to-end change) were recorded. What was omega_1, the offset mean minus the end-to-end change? 0.23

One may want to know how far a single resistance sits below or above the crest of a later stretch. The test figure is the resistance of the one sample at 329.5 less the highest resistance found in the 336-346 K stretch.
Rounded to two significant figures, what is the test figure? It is -0.020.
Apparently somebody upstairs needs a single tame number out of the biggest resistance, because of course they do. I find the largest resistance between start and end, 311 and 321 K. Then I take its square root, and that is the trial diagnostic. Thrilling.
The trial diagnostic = 1.02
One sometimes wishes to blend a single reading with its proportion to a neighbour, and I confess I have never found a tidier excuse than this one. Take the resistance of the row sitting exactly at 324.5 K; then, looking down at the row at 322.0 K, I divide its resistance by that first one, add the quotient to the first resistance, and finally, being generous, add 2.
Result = 4.14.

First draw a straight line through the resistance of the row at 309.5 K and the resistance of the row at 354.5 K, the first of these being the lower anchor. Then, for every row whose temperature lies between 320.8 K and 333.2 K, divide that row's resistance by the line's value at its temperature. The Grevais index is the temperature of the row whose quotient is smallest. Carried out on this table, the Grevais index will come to 322.0 K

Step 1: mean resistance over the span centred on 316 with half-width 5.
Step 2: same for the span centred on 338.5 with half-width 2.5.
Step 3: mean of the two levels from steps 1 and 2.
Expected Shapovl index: 1.02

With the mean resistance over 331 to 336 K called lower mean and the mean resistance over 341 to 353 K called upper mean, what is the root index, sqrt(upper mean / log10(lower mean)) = 3.98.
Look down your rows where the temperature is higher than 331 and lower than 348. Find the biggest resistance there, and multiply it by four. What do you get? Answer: 4.760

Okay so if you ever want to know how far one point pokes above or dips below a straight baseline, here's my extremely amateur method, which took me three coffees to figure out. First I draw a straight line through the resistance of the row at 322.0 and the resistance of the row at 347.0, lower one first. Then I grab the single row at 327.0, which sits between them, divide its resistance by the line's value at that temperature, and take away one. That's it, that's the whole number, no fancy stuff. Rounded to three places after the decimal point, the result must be 0.028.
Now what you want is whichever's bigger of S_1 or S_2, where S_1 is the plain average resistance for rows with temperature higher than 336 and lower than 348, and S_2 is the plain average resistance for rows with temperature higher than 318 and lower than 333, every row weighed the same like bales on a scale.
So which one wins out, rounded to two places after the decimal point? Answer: 1.17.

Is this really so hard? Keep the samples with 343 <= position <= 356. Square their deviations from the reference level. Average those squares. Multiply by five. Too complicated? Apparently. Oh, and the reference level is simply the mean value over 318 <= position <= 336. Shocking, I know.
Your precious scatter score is 0.001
